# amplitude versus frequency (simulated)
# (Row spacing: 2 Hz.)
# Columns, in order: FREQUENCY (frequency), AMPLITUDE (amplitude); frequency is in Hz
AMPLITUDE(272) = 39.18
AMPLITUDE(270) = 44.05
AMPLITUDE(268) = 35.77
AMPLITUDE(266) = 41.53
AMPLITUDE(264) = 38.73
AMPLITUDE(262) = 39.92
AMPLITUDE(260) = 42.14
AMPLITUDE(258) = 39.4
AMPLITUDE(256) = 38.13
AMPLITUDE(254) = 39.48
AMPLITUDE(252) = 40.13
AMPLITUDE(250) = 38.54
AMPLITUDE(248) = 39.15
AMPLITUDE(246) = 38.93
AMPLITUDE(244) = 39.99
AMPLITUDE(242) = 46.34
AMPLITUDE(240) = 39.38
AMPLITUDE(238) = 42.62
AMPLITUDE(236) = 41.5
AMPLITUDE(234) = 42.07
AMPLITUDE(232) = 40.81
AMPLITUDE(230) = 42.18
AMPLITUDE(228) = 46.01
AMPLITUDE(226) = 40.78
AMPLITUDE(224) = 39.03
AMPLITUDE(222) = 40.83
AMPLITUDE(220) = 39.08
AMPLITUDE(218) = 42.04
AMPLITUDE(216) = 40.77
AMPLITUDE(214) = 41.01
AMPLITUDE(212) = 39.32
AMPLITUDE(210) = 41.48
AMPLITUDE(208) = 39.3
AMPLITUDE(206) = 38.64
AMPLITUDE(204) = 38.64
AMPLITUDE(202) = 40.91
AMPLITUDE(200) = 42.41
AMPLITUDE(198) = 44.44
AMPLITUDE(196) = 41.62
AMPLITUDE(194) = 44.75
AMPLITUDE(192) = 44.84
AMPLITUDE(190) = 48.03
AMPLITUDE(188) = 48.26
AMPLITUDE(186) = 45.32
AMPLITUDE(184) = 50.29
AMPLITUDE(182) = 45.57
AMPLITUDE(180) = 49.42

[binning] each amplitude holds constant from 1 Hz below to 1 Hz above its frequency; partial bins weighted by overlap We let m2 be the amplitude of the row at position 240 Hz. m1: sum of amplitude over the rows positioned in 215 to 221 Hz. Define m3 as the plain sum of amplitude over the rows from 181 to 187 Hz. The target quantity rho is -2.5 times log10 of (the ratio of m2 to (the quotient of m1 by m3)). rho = -4.15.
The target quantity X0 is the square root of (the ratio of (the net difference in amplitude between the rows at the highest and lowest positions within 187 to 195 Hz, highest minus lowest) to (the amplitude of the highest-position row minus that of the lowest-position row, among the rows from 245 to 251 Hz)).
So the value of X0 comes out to 3.0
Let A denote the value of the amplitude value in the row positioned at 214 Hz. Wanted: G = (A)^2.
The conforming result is 1682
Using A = 41.01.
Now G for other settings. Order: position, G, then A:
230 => 1779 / 42.18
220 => 1527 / 39.08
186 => 2054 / 45.32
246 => 1516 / 38.93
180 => 2442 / 49.42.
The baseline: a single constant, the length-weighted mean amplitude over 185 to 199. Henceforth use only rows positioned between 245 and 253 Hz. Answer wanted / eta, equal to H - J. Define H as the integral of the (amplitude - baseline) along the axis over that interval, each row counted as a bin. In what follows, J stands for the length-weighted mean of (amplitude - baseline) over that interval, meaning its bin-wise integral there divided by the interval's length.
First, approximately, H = -49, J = -6.1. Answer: -42.9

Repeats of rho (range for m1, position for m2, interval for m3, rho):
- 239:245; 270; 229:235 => -4.10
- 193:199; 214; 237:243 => -4.01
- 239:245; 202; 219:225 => -3.97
